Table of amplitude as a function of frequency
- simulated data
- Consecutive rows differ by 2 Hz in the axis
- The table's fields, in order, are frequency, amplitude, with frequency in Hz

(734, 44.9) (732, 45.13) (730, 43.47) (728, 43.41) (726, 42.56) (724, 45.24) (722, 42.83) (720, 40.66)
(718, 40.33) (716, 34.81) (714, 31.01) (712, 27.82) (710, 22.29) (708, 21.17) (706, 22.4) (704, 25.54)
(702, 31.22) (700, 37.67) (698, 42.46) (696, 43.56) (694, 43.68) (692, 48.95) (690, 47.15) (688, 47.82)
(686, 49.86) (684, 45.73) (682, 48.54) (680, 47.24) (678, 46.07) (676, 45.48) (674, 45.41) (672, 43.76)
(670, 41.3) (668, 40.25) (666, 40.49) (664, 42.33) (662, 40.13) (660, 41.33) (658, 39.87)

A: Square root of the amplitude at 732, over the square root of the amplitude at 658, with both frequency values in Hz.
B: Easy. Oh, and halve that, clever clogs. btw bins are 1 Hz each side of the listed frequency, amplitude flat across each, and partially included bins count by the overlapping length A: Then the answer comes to 0.53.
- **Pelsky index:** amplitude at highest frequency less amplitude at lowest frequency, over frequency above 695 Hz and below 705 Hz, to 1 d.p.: -18.0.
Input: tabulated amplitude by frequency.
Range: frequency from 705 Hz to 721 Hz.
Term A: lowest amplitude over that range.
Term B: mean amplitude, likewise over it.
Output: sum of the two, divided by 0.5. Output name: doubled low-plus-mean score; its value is 102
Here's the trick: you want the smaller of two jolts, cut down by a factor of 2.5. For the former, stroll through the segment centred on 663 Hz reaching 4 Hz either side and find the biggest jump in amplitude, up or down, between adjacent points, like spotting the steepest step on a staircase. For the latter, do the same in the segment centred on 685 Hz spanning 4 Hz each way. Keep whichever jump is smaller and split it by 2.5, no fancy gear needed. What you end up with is 0.88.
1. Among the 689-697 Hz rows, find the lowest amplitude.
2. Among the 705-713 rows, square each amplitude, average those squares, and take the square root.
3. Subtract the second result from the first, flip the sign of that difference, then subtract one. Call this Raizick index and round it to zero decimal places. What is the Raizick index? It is -21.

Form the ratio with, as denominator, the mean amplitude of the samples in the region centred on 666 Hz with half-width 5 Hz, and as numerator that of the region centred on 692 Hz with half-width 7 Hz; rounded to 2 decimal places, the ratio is 1.13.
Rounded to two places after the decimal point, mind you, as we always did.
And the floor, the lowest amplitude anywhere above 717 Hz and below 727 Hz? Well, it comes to 40.33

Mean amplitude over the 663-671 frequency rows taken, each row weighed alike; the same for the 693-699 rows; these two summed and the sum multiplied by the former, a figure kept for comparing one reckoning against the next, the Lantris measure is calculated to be 3465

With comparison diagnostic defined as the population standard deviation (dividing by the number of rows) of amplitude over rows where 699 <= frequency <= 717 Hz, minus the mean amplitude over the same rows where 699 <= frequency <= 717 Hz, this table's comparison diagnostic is -23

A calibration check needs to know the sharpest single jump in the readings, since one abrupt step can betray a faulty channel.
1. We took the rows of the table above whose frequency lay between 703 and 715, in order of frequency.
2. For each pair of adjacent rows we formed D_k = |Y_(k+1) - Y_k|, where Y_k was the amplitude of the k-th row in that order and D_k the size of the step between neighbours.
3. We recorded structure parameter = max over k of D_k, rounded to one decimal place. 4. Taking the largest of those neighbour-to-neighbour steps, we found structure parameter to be 5.5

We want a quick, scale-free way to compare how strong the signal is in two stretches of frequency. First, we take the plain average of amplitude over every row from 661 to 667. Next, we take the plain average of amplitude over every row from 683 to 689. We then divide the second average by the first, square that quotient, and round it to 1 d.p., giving 1.4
